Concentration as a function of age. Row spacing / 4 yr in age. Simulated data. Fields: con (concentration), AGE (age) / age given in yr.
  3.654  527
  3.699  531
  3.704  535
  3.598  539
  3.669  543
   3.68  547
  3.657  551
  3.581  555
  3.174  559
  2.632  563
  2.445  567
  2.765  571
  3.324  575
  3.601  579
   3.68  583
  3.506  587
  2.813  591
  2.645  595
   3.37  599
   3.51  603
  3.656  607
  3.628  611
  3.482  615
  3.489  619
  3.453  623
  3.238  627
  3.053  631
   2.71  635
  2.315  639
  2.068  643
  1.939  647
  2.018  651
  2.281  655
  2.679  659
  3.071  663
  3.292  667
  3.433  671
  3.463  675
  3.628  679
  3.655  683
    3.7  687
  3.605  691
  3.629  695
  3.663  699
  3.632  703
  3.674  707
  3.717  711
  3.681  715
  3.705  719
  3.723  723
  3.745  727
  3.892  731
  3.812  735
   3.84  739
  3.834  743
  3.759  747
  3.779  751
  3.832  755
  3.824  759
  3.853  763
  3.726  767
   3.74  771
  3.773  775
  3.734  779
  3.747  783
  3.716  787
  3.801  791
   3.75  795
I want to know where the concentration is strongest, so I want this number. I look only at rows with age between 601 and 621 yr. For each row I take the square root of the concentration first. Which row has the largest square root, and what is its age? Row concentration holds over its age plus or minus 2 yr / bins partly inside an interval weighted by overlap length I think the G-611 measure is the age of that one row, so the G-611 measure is 607 yr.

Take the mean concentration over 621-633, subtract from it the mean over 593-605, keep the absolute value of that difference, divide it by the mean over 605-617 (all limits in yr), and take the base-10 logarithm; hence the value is -1.7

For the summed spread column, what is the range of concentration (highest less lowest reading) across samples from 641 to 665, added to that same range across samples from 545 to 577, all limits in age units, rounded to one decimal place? 2.4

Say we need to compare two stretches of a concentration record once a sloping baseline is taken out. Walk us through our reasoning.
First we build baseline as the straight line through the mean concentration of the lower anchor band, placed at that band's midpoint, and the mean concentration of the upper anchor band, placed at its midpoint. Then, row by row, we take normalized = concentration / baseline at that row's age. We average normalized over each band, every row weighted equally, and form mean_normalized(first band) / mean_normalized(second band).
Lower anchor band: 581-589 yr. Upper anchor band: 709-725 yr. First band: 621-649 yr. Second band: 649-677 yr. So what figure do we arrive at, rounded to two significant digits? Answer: 0.93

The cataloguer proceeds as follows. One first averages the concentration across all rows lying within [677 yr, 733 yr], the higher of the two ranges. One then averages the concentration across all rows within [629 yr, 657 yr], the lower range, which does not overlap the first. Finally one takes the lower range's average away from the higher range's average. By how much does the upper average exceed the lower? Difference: 1.3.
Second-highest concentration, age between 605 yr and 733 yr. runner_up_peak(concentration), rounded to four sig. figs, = 3.745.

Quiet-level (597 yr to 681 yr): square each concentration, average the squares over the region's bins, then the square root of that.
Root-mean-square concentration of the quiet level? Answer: 3.09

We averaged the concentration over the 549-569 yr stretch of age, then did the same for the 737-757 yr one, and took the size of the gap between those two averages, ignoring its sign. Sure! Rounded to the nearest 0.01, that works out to 0.71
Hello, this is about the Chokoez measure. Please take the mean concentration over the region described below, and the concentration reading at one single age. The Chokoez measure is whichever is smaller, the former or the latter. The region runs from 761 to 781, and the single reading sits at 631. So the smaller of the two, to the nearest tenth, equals 3.1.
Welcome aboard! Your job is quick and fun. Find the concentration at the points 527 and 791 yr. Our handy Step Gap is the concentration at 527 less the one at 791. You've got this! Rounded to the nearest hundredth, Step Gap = -0.15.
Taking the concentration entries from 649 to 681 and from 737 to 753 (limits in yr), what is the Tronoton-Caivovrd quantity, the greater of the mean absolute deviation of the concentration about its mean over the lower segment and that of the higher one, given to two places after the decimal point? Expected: 0.49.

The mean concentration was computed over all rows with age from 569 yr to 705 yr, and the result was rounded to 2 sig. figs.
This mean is 3.2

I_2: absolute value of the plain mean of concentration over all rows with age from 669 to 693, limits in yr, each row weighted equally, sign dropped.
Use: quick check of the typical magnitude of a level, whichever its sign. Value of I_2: 3.6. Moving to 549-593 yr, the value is 3.2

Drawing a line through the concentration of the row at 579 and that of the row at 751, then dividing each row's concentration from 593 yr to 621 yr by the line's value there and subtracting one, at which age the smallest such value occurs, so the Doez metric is 595 yr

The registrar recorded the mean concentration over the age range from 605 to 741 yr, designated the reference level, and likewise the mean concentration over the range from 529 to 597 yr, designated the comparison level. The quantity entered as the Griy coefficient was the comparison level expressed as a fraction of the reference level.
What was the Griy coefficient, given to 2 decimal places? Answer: 1.00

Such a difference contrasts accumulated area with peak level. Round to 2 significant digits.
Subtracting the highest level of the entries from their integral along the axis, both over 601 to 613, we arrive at 40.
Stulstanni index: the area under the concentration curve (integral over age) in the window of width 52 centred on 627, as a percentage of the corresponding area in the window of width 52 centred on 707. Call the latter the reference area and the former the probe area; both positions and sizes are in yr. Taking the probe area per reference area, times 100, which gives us 80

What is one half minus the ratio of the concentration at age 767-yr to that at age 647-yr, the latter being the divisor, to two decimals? -1.42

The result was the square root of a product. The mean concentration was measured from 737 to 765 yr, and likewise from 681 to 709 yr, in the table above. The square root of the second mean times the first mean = 3.7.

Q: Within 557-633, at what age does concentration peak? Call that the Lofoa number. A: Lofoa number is 583 yr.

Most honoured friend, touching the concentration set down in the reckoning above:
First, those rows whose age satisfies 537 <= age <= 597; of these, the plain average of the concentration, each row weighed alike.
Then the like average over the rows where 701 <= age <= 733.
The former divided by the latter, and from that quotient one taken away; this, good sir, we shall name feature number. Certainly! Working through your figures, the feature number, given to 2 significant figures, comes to -0.13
